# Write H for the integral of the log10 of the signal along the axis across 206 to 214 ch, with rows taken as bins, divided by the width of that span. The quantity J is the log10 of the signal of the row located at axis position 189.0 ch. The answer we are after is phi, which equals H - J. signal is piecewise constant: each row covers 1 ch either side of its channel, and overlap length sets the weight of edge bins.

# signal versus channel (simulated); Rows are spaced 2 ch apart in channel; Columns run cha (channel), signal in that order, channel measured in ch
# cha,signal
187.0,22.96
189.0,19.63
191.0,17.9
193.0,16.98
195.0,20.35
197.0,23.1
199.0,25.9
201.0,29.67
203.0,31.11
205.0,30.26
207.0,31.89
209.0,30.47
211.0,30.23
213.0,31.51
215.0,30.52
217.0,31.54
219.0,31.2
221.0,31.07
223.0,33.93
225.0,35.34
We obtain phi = 0.20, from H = 1.49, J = 1.29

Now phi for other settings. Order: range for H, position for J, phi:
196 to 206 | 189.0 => 0.15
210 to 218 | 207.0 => -0.01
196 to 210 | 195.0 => 0.15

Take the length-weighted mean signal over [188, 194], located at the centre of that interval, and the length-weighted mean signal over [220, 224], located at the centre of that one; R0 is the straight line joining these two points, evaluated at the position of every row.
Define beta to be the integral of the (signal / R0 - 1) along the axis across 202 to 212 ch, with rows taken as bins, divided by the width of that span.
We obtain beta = 0.21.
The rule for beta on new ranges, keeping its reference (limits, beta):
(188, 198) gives 0.03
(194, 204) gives 0.18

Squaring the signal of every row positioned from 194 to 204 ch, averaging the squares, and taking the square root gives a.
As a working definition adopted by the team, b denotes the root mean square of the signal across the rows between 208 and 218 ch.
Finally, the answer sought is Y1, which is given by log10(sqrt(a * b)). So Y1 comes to 1.45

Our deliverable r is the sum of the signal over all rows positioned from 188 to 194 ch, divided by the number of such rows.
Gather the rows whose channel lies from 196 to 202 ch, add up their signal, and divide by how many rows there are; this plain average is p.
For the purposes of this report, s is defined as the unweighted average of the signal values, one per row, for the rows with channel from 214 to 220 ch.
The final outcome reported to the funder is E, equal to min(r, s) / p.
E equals 0.69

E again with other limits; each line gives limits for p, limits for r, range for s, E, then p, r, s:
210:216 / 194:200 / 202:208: 0.75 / 31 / 23.1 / 31.1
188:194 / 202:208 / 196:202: 1.44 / 18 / 31.1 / 26.2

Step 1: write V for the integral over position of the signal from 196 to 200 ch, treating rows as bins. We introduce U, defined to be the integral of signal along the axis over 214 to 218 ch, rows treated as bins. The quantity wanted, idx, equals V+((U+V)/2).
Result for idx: 209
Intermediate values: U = 124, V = 98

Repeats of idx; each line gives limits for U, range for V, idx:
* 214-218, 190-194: 167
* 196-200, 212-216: 235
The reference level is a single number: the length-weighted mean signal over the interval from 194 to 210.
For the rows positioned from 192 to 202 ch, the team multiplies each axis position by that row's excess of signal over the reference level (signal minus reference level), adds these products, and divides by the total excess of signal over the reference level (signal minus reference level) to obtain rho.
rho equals 194.3 ch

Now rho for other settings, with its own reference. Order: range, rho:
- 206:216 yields 210.8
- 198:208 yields 205.6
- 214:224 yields 219.7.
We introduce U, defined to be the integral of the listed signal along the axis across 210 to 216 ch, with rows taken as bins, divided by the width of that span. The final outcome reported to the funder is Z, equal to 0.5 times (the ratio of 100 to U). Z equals 1.63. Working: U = 30.8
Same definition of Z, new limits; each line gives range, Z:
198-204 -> 1.73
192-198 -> 2.48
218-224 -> 1.56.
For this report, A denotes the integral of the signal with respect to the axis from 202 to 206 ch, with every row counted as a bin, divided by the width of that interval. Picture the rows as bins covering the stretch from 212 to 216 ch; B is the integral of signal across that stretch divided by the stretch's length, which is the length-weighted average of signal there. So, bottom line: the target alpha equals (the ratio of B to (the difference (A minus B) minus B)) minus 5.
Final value -5.99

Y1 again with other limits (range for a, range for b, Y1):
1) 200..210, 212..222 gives 1.49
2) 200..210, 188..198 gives 1.39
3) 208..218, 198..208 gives 1.48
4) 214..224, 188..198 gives 1.40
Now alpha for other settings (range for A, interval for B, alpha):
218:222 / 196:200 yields -6.37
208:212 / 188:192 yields -7.61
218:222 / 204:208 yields -6.00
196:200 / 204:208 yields -5.83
